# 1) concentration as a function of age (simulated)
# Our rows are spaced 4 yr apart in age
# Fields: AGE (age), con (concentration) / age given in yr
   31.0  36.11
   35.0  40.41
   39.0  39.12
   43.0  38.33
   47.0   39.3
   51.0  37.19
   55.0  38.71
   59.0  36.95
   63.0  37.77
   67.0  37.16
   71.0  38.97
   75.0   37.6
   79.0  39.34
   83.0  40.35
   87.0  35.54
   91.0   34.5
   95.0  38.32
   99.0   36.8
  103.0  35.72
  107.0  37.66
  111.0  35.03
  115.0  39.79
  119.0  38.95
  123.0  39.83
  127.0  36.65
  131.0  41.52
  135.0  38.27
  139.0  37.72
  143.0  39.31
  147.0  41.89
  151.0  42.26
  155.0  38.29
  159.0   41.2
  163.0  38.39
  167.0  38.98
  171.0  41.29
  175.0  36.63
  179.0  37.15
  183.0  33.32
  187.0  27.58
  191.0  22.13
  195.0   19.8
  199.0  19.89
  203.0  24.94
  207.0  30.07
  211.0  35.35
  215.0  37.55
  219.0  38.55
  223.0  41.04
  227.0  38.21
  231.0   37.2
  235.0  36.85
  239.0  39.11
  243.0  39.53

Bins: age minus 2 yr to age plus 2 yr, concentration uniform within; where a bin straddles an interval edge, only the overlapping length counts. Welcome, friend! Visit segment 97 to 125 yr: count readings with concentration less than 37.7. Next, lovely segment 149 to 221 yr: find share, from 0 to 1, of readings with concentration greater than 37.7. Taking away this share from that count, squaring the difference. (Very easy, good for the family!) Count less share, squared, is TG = 13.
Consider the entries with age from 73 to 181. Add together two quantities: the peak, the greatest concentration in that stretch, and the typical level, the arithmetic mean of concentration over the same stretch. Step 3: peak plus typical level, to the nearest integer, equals 81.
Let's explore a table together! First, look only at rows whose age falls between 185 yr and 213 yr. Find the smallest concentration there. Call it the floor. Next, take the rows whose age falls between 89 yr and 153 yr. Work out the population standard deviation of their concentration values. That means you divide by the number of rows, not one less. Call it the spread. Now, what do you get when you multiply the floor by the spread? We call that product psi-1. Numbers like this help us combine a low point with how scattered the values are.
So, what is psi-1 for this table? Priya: 45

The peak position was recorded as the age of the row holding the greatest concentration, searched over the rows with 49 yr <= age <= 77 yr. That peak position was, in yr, 71.0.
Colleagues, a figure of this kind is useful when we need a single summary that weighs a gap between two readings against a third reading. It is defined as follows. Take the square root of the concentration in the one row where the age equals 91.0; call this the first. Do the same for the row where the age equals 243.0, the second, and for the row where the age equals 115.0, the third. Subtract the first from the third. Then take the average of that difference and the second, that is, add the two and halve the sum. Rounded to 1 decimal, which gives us 3.4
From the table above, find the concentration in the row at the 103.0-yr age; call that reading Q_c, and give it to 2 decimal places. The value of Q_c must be 35.72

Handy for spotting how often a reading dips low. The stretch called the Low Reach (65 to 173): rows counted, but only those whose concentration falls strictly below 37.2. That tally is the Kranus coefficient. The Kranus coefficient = 7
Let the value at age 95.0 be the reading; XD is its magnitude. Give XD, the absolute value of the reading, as 38.3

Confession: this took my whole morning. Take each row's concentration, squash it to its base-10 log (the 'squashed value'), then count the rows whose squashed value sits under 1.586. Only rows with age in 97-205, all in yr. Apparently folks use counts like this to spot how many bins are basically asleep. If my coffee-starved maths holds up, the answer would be 17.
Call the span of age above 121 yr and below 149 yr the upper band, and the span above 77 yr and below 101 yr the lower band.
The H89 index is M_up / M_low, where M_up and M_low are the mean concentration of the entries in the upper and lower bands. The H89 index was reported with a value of 1.05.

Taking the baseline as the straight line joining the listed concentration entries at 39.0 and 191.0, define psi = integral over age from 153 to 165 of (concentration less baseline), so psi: 163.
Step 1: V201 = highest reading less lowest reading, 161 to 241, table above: 21.5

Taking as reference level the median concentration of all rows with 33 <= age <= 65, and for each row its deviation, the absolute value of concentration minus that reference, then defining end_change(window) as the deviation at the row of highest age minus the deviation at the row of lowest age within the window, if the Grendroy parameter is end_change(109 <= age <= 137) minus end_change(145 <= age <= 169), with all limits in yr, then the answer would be 0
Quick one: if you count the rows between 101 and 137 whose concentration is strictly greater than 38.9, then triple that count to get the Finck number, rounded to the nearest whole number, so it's 12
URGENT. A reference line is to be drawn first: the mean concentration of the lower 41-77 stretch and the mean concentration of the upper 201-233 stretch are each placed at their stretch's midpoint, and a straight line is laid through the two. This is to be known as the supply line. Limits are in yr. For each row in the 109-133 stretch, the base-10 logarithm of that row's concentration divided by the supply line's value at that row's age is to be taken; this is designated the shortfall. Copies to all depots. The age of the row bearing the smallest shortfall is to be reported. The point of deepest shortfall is 111.0 yr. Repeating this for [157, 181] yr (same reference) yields 175.0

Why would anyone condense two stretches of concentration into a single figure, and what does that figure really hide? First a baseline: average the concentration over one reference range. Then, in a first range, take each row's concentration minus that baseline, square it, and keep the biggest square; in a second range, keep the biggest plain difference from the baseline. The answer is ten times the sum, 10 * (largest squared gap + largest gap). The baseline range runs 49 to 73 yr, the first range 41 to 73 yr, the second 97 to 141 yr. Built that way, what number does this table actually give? 60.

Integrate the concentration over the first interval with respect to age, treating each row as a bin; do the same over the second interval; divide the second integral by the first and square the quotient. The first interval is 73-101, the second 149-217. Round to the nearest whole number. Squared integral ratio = 5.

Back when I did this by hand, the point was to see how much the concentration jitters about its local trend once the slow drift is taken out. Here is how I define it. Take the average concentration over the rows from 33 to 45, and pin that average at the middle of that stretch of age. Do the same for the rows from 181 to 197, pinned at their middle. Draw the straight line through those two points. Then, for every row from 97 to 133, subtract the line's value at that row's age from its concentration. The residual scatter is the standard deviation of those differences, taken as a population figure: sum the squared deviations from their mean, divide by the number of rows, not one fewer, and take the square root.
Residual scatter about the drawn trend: 2.7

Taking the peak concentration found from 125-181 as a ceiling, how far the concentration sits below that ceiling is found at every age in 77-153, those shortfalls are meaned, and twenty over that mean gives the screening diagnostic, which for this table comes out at 5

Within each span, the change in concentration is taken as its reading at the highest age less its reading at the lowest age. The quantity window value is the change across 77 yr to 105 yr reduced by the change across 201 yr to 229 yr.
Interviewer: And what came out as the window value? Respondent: -17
